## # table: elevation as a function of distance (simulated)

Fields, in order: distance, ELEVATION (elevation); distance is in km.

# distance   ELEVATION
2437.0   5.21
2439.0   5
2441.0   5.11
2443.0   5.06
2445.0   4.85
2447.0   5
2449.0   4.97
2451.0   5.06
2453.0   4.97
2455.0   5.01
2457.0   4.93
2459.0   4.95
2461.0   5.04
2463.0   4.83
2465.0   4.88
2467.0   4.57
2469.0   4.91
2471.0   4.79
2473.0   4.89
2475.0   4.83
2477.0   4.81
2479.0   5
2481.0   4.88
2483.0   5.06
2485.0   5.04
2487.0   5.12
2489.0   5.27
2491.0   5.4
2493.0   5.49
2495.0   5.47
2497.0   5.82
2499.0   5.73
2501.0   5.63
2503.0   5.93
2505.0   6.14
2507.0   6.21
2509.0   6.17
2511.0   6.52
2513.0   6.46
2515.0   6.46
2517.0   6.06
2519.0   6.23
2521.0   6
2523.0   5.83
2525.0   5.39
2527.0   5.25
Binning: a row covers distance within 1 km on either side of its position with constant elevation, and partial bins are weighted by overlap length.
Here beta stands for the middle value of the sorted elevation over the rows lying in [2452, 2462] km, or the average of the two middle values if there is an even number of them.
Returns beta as 4.97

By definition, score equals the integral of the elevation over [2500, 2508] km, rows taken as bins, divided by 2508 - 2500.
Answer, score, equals 5.98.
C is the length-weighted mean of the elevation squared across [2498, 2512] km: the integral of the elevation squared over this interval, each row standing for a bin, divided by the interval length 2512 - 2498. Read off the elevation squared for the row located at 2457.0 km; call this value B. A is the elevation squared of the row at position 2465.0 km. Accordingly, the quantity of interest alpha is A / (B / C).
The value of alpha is 36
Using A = 24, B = 24.3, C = 36.6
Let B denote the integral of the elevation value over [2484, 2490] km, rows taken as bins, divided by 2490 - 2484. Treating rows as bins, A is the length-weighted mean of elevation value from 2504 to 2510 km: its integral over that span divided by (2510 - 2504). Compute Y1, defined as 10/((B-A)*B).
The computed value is -2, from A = 6.17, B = 5.1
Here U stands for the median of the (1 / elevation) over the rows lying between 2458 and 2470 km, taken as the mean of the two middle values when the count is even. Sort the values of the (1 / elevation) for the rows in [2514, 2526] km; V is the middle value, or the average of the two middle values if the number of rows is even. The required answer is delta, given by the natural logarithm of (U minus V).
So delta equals -3.3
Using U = 0.204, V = 0.17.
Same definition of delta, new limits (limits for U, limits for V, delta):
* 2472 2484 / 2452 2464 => -5.8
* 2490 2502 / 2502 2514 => -4.0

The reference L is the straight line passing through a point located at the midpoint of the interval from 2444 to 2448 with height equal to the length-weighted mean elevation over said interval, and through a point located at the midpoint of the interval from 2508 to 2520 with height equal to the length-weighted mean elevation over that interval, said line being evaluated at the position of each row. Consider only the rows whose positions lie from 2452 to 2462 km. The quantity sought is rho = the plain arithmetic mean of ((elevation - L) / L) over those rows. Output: -0.033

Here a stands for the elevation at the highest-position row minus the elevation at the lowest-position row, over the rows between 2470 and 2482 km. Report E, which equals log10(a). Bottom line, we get -1.0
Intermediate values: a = 0.09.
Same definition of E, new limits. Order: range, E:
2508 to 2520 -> -1.2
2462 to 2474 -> -1.2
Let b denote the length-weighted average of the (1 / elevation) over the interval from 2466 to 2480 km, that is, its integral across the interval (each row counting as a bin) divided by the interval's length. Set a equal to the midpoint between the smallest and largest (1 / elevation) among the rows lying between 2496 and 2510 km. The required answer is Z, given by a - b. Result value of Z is -0.038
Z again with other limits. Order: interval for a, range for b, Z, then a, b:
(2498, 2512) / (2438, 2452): -0.034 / 0.165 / 0.200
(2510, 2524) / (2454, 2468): -0.042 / 0.162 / 0.205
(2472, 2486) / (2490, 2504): 0.025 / 0.203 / 0.178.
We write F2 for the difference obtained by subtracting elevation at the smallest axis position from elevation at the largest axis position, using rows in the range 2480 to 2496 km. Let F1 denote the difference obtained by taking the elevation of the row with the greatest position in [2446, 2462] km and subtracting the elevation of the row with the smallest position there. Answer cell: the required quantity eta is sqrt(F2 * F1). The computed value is 0.15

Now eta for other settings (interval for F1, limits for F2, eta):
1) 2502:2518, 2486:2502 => 0.26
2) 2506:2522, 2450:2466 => 0.19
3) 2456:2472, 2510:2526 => 0.40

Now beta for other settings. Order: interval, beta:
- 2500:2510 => 6.14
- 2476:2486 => 5.00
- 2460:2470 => 4.88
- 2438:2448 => 5.00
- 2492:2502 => 5.63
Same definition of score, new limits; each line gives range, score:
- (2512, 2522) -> 6.24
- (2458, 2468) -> 4.85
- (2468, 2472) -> 4.85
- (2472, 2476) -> 4.86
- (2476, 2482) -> 4.90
